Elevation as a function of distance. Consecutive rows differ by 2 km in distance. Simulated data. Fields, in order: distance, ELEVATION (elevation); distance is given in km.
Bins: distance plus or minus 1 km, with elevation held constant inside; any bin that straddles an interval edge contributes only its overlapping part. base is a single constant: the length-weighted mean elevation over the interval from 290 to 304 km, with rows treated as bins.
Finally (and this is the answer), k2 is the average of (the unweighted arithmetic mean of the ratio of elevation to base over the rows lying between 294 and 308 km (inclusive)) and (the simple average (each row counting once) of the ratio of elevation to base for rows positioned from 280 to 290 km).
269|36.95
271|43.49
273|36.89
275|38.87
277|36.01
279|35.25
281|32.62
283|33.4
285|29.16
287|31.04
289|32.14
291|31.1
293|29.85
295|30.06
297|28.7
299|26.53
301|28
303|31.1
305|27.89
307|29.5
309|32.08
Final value 1.03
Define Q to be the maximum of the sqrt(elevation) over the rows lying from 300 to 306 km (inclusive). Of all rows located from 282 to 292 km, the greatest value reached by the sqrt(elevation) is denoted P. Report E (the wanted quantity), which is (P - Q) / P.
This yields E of 0.04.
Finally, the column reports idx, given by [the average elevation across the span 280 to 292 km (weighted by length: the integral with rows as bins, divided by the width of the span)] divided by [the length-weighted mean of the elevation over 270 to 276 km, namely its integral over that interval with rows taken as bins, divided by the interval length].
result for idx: 0.79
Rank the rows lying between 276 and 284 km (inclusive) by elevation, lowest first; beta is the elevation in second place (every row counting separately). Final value 33.4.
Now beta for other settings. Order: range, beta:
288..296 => 30.06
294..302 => 28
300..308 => 28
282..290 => 31.04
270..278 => 36.89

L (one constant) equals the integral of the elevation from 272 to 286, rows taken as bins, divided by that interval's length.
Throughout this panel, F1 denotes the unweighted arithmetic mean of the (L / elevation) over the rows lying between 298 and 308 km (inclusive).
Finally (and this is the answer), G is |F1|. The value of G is 1.21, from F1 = 1.21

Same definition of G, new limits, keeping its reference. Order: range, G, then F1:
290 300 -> 1.19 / 1.19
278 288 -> 1.08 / 1.08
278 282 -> 1.02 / 1.02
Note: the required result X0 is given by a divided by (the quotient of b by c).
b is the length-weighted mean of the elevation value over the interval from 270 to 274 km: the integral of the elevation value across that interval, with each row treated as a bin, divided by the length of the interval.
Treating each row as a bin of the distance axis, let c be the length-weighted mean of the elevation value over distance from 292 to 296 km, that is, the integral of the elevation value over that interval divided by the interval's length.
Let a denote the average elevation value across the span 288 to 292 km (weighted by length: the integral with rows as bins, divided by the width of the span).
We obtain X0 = 24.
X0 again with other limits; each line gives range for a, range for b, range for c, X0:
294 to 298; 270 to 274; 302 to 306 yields 22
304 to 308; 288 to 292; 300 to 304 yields 27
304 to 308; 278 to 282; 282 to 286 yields 26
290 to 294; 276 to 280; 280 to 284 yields 28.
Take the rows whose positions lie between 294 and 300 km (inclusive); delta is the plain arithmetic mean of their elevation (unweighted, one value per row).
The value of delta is 28.4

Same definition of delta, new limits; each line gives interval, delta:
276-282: 34.6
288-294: 31.0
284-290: 30.8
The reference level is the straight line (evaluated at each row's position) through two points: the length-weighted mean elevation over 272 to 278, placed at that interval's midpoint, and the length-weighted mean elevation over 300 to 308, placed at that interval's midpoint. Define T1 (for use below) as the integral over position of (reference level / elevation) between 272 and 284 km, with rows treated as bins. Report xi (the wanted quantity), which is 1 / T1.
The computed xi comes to 0.081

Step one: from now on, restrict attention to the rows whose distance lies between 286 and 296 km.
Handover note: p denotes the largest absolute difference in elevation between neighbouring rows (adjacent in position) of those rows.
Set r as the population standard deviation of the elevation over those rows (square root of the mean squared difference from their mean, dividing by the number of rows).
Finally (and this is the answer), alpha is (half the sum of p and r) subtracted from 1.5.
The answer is 0.5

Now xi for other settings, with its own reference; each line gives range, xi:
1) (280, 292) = 0.077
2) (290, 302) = 0.077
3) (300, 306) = 0.164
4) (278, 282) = 0.236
